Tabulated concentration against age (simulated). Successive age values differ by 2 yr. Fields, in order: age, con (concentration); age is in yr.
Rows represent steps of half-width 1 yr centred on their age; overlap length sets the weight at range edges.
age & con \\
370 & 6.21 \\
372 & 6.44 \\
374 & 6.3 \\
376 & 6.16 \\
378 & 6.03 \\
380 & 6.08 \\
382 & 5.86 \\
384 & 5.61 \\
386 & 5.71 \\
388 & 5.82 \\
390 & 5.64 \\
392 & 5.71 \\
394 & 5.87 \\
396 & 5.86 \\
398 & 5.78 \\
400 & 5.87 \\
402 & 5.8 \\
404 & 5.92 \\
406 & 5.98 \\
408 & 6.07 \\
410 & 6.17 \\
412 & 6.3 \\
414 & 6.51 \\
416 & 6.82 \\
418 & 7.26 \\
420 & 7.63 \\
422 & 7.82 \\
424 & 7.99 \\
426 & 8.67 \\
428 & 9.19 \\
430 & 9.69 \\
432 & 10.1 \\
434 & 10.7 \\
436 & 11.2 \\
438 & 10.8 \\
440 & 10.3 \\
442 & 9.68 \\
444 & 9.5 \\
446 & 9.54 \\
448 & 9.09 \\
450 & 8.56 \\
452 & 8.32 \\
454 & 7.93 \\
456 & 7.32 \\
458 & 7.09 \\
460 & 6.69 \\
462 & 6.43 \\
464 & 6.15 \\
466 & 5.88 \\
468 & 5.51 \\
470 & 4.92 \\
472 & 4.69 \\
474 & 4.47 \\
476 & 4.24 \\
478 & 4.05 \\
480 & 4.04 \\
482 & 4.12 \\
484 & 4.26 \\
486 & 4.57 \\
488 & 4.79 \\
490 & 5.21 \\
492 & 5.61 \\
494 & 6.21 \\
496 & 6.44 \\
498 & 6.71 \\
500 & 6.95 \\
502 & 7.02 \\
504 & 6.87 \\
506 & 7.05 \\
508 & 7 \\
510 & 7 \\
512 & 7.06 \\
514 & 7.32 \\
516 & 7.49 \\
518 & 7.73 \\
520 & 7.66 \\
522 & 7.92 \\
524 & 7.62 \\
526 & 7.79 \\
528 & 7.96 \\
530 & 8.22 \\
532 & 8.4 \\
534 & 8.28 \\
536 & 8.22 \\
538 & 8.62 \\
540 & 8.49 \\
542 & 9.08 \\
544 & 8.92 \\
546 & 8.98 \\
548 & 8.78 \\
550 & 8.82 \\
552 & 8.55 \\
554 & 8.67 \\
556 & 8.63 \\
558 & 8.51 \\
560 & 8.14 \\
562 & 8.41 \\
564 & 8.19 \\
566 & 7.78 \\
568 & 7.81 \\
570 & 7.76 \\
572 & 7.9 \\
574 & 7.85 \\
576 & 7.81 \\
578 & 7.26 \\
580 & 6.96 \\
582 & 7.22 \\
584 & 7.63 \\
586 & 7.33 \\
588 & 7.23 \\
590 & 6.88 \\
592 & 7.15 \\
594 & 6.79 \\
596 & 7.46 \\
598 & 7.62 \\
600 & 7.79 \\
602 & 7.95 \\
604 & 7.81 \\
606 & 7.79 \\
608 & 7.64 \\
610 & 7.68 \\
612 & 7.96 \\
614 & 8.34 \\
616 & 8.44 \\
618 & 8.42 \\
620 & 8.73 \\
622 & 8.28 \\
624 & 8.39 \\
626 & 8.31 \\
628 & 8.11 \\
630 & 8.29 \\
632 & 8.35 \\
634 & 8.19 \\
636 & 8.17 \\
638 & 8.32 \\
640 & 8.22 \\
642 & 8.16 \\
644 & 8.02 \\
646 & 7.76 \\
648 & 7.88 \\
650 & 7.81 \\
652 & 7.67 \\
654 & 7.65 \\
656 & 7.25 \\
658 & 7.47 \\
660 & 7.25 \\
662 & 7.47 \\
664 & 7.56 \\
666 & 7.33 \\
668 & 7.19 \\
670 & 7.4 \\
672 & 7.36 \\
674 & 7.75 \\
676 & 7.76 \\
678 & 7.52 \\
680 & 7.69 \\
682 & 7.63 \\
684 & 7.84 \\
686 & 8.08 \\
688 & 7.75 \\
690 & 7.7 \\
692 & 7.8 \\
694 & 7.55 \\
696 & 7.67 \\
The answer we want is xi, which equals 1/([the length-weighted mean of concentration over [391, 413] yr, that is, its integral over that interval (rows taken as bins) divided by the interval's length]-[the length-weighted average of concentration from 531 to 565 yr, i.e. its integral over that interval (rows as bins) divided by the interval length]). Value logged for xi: -0.4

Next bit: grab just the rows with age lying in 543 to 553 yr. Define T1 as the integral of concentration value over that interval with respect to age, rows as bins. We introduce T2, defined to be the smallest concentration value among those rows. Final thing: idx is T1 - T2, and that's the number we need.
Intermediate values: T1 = 88.1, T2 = 8.55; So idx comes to 80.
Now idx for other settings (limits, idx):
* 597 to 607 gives 70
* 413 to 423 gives 66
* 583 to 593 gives 66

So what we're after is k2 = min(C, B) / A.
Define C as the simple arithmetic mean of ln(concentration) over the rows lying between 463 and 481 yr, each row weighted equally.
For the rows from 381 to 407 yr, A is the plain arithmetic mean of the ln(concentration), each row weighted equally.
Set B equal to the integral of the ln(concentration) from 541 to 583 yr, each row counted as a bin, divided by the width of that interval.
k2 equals 0.90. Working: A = 1.76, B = 2.10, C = 1.57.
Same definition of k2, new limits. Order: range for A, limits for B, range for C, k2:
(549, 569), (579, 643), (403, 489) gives 0.91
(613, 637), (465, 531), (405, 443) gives 0.85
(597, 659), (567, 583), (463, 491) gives 0.75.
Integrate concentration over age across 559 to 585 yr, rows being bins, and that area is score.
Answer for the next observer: 201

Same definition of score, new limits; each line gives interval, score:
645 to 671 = 195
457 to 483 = 137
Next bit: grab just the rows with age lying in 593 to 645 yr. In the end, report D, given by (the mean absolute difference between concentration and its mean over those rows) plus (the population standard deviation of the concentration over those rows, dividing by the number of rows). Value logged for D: 0.7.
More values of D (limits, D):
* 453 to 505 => 2.2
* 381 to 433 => 2.4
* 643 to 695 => 0.4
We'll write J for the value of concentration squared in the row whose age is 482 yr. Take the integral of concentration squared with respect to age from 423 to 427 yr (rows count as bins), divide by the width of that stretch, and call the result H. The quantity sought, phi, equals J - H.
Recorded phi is -52.5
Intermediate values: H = 70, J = 17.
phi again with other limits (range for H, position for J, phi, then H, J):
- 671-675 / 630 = 11.6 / 57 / 69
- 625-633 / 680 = -9.2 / 68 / 59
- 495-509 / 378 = -10.8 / 47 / 36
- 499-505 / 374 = -8.6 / 48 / 40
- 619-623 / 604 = -11.4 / 72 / 61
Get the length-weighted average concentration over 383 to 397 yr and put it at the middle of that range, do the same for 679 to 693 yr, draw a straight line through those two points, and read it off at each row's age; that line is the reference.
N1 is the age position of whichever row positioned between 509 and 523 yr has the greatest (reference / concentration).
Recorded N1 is 510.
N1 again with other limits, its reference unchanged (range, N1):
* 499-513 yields 504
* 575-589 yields 580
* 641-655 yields 654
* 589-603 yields 594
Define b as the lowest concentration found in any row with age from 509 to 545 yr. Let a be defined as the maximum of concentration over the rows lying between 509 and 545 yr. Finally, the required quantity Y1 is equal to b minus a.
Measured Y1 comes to -2.1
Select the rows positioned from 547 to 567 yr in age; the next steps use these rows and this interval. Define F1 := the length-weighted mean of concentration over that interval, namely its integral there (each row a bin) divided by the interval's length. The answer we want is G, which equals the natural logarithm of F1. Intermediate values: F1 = 8.4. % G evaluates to 2.13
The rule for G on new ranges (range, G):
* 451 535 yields 1.86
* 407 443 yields 2.14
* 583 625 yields 2.05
